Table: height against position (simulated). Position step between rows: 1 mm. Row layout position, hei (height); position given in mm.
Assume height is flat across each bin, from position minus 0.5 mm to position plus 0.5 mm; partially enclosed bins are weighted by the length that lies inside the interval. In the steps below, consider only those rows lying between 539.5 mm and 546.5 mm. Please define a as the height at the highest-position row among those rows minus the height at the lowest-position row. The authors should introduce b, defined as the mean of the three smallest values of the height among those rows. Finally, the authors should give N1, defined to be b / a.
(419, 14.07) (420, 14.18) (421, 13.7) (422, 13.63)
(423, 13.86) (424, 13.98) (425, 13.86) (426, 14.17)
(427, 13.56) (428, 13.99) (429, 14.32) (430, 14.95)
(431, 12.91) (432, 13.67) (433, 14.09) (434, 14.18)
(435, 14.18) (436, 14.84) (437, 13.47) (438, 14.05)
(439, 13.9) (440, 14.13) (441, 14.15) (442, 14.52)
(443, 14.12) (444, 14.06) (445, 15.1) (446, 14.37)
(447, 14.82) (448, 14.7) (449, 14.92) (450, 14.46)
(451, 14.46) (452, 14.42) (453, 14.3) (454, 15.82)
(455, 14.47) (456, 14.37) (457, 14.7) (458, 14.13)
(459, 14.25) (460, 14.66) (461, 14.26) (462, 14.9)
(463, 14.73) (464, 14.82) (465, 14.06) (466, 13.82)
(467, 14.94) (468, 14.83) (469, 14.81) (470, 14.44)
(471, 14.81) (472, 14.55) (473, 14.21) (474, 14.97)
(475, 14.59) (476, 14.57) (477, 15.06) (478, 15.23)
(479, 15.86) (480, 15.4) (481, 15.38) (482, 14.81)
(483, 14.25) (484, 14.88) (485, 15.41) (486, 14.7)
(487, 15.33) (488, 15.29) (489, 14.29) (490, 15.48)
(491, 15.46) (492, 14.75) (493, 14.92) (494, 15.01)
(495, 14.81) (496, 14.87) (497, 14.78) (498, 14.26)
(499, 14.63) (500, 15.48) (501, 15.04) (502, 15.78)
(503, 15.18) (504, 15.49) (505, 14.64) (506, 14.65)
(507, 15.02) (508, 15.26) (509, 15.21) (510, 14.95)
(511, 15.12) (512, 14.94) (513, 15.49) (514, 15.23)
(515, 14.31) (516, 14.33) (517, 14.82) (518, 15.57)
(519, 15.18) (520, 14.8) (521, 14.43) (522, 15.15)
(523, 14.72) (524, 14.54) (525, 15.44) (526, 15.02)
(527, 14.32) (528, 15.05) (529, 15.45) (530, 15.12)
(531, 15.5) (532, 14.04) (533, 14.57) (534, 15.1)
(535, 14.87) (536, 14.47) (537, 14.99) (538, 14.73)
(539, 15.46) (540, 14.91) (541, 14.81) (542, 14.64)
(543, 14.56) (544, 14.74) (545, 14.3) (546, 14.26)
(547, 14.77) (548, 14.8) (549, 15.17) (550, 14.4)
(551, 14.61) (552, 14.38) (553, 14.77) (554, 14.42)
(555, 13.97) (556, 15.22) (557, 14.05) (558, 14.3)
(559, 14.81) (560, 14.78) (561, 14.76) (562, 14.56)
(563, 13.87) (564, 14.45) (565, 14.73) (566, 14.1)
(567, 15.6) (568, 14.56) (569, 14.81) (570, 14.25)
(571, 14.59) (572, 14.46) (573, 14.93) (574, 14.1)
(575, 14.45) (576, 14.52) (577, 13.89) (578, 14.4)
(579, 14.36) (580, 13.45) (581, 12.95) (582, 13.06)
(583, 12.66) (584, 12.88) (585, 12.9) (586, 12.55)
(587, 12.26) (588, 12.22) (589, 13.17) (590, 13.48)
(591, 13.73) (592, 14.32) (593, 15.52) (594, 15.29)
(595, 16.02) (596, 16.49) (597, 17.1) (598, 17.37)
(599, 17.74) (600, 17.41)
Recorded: -22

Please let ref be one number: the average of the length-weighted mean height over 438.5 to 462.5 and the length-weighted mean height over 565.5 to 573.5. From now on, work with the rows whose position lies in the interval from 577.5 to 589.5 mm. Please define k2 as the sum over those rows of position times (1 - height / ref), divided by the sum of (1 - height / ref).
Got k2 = 584.7 mm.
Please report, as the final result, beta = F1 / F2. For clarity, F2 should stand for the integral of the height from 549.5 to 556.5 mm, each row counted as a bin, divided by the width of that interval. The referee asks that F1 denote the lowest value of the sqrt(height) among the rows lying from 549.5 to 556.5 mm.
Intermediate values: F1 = 3.74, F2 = 14.54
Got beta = 0.257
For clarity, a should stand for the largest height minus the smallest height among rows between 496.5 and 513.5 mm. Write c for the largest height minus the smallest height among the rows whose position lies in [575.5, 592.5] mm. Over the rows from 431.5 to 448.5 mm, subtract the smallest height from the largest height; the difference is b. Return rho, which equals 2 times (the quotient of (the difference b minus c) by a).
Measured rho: -0.88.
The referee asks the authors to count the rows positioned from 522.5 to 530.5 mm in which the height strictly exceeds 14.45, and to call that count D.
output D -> 7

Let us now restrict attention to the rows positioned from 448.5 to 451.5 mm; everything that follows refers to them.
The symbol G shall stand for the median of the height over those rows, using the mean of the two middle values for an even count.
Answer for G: 14.46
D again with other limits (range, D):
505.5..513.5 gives 8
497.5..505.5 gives 7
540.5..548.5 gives 6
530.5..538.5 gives 7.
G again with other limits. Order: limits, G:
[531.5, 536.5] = 14.57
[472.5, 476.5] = 14.58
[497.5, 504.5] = 15.18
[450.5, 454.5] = 14.44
